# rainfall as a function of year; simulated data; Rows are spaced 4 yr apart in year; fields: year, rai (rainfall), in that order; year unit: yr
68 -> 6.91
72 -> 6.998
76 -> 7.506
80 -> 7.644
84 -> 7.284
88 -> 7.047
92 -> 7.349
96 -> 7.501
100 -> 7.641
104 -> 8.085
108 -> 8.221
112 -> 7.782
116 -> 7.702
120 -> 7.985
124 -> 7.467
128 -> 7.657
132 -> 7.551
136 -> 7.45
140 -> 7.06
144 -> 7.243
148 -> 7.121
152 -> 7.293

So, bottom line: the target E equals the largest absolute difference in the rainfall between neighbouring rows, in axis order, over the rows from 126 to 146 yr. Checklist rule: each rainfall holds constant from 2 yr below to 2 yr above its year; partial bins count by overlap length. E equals 0.39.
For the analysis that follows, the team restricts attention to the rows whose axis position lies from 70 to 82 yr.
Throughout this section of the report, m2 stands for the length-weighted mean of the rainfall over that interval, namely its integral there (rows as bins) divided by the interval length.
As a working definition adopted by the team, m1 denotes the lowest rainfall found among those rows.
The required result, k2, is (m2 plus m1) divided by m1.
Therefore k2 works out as 2.05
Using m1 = 6.998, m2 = 7.4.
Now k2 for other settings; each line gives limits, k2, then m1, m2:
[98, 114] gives 2.04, 7.641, 7.9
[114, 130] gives 2.03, 7.467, 7.7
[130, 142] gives 2.04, 7.06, 7.4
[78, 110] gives 2.08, 7.047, 7.6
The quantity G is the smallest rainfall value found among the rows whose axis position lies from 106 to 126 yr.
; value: 7.467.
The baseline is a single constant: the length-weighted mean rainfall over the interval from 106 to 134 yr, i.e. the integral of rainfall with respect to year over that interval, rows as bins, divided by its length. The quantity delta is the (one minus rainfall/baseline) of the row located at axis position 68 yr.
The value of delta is 0.11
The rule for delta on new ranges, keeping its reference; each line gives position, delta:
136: 0.04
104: -0.04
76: 0.03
